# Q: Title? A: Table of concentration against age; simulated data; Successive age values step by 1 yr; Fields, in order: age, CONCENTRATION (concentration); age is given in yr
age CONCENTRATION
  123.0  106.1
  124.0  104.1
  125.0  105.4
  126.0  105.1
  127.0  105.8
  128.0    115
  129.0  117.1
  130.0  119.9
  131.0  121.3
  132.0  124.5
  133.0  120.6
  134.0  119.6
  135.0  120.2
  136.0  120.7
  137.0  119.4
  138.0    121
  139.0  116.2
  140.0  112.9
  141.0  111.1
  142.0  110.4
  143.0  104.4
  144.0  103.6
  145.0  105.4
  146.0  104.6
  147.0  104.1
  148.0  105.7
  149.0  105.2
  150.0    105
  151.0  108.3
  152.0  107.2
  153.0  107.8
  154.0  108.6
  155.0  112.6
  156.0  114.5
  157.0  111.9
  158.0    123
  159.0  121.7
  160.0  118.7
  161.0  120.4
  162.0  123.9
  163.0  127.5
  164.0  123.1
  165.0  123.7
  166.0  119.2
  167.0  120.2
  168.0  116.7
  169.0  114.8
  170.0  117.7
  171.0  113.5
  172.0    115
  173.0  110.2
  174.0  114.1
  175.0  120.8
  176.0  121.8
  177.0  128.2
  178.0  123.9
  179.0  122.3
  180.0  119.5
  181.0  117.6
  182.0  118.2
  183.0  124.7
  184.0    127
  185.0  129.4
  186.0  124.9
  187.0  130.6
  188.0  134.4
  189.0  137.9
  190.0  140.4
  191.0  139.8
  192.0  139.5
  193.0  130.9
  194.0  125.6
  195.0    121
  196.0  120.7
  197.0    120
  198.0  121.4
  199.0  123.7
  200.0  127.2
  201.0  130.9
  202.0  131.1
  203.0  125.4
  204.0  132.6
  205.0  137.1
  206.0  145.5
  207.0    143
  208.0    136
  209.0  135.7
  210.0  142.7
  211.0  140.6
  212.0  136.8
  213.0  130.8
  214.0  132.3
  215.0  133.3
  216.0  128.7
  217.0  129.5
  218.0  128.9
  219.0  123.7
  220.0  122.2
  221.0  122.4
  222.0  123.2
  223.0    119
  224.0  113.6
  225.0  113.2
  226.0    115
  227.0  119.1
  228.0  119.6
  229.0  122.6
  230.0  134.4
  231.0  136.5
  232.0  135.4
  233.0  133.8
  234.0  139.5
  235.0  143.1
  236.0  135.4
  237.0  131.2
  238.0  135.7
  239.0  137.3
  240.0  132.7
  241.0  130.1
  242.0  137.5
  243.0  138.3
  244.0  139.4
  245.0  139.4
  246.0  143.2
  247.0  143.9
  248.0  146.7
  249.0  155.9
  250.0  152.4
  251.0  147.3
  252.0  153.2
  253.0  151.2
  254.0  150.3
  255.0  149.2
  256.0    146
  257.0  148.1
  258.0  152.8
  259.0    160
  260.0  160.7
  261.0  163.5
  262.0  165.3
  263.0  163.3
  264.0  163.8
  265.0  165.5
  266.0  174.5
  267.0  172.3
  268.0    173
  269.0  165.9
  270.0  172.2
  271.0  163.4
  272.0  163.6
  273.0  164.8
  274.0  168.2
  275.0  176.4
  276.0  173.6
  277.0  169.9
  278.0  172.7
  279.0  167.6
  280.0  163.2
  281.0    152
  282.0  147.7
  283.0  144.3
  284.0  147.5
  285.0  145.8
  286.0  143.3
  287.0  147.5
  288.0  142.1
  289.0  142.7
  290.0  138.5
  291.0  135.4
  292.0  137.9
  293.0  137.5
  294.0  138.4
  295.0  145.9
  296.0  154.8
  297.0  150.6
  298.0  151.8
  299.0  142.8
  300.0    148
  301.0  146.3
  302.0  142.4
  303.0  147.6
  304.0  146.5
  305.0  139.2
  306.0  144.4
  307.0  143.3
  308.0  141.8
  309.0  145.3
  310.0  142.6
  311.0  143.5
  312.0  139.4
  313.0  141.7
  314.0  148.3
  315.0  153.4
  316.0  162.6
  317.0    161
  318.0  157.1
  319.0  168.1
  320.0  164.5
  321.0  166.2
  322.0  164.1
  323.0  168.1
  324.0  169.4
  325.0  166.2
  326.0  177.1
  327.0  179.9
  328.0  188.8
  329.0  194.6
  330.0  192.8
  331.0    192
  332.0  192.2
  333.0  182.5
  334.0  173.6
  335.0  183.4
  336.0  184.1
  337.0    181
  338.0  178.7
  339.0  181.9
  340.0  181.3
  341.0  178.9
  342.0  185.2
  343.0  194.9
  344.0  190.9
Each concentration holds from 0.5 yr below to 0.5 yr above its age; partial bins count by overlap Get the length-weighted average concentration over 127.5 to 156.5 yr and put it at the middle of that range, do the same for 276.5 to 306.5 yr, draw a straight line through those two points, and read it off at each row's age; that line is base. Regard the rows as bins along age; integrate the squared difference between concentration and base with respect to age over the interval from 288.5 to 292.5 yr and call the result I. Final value 352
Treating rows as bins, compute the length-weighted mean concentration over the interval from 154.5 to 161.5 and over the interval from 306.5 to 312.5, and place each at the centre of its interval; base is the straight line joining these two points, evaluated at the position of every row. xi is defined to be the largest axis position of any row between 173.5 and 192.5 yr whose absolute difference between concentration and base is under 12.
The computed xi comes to 188.0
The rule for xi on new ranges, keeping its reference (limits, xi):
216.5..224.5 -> 223.0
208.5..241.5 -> 241.0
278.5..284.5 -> 284.0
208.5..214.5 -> 214.0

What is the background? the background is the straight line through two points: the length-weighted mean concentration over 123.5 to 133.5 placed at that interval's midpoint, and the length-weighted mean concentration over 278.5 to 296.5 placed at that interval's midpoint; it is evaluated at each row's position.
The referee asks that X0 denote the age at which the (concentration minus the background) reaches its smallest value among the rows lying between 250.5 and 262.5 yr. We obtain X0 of 256.0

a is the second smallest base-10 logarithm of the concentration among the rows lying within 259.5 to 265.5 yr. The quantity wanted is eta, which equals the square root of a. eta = 1.49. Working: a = 2.21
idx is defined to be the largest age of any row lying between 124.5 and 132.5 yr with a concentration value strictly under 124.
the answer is 131.0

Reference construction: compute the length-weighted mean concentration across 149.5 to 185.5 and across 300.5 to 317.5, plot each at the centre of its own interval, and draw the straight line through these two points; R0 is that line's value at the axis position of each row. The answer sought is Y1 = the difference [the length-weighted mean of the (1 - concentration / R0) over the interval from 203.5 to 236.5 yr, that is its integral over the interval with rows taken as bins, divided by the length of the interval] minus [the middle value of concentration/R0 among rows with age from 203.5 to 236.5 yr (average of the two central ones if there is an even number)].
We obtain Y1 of -1.04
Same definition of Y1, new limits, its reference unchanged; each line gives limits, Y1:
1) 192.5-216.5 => -1.09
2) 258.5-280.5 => -1.41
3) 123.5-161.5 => -0.98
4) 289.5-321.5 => -1.01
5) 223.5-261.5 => -1.09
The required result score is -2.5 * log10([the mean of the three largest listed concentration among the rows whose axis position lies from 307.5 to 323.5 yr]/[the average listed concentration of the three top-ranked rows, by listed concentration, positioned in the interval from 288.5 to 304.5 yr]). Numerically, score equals -0.1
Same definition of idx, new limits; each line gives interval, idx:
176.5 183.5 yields 182.0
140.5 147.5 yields 147.0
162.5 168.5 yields 168.0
